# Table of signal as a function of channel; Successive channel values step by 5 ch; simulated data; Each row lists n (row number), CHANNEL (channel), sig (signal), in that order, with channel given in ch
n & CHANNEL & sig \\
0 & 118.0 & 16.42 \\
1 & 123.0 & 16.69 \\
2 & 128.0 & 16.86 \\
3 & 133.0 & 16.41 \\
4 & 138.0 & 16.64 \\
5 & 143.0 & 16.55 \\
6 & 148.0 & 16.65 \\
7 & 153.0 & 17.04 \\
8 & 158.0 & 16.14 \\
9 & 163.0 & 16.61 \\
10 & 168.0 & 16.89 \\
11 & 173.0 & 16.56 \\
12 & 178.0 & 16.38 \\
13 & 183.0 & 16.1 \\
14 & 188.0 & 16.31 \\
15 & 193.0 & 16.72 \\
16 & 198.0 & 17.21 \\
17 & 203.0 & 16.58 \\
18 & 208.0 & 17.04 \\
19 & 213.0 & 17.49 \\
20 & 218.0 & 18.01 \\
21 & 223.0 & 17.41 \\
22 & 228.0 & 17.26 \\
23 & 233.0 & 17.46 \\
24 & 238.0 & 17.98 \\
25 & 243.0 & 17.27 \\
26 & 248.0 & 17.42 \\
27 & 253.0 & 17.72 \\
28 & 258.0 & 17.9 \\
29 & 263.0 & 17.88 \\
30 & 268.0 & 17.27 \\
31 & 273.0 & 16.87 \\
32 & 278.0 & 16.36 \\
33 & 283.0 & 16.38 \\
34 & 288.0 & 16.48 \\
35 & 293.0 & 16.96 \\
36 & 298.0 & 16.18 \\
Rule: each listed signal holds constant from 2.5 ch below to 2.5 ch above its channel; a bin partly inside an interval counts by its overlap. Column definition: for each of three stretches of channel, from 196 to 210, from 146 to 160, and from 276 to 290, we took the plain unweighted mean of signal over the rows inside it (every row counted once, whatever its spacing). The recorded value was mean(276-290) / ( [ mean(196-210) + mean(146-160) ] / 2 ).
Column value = 0.98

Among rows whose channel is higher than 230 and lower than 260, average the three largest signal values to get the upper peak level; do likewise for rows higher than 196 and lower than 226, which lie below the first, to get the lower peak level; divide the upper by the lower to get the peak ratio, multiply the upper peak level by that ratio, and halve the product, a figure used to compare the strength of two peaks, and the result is 9.0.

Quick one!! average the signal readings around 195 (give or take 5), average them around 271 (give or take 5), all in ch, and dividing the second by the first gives 1.01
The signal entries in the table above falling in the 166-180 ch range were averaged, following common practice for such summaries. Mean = 16.6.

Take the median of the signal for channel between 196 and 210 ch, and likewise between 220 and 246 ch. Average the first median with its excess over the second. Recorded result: 8.3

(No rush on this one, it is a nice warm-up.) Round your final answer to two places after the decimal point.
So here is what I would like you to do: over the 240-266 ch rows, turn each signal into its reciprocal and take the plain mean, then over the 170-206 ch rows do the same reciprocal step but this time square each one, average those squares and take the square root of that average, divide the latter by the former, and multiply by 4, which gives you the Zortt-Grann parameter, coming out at 4.26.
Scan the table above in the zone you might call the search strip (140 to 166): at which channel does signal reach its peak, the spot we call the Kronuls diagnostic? 153.0 ch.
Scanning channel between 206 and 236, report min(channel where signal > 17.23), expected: 213.0 ch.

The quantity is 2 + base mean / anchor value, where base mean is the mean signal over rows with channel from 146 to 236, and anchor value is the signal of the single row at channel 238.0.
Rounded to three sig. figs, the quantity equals 2.94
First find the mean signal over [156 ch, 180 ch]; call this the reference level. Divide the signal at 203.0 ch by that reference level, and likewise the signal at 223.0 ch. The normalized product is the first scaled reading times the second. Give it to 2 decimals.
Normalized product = 1.06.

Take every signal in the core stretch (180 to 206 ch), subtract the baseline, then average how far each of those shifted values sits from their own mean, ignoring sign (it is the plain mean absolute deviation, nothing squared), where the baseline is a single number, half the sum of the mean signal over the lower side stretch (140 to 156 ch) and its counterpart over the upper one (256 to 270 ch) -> 0.30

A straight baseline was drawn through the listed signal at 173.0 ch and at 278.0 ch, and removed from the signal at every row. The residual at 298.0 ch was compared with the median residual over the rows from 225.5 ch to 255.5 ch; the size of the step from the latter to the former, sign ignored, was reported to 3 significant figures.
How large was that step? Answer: 1.15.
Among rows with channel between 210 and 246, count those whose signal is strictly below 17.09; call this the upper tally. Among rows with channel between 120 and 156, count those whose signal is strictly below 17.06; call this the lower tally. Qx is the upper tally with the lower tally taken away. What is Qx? -7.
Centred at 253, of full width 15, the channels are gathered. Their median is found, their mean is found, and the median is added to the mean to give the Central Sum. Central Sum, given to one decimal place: 35.4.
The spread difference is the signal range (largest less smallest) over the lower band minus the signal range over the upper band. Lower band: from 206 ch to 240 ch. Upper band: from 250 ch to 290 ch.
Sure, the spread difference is -0.6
